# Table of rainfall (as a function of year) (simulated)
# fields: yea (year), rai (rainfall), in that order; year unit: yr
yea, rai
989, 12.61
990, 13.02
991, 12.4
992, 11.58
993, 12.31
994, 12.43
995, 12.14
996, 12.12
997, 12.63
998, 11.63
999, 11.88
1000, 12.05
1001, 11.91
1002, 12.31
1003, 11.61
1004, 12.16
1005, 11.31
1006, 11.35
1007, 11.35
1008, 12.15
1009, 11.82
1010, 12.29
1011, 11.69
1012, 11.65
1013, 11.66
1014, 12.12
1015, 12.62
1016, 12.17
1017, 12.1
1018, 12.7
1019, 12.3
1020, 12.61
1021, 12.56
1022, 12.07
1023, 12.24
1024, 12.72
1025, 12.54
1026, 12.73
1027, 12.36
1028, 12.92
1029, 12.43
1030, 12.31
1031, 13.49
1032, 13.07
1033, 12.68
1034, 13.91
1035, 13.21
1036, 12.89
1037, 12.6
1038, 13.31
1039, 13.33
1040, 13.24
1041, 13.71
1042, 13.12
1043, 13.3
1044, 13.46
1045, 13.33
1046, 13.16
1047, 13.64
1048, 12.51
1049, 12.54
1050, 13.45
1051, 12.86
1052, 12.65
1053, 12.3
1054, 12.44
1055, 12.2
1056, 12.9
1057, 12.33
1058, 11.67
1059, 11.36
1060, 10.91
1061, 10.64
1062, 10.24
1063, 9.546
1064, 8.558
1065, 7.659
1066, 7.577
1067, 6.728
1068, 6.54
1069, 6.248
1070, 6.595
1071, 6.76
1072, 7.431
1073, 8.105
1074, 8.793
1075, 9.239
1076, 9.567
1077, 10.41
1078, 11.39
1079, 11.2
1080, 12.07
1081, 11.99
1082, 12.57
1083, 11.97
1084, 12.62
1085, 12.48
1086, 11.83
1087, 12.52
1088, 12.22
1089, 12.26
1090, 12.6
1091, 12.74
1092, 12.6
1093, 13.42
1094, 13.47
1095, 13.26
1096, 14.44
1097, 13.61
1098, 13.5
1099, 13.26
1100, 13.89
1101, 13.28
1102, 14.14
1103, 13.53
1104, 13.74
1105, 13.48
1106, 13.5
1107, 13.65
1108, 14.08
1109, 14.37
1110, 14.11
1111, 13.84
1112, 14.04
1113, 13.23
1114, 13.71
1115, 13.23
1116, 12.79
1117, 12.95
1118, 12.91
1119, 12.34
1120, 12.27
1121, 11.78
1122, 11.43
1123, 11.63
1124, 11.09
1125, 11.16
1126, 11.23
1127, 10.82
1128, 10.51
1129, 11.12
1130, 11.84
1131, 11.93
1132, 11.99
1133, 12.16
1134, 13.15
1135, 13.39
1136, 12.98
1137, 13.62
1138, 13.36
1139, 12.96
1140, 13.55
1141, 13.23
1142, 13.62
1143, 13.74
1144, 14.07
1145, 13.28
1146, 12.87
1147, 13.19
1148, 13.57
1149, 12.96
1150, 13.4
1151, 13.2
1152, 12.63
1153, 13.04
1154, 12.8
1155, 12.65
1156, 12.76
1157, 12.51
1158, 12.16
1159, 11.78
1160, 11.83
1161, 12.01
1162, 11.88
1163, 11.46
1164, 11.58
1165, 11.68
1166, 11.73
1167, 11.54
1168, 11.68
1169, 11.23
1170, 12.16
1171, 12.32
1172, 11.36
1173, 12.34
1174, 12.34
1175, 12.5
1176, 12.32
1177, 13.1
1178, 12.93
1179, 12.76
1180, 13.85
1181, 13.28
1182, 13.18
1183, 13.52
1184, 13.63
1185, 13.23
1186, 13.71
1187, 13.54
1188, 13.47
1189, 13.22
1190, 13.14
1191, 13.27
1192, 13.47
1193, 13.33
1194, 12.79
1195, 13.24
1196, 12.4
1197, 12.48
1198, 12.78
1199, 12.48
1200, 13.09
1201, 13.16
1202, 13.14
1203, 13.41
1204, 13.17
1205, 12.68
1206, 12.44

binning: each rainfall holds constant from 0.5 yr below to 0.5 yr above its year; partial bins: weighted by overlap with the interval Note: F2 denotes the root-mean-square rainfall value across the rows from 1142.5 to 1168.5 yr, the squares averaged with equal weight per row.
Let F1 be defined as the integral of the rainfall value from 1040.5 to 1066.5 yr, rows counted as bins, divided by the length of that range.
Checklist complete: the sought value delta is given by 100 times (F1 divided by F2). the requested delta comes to 94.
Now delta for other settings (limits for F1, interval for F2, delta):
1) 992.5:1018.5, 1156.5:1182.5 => 98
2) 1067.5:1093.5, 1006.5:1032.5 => 86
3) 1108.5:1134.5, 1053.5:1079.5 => 127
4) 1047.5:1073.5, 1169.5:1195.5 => 78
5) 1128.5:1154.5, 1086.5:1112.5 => 96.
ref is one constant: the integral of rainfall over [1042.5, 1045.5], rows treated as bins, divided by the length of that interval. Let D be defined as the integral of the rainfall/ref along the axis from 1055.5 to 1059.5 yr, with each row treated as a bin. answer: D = 3.6 yr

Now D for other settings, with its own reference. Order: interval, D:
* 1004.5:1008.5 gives 3.5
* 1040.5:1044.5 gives 4.0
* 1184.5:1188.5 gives 4.0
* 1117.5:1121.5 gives 3.7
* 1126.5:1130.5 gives 3.3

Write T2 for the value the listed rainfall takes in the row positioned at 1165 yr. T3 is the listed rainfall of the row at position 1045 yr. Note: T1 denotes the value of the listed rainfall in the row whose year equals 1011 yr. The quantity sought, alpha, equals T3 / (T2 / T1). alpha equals 13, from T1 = 11.69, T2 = 11.68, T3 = 13.33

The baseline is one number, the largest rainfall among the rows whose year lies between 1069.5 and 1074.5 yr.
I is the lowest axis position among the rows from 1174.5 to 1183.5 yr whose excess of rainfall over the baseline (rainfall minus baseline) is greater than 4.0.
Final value 1177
